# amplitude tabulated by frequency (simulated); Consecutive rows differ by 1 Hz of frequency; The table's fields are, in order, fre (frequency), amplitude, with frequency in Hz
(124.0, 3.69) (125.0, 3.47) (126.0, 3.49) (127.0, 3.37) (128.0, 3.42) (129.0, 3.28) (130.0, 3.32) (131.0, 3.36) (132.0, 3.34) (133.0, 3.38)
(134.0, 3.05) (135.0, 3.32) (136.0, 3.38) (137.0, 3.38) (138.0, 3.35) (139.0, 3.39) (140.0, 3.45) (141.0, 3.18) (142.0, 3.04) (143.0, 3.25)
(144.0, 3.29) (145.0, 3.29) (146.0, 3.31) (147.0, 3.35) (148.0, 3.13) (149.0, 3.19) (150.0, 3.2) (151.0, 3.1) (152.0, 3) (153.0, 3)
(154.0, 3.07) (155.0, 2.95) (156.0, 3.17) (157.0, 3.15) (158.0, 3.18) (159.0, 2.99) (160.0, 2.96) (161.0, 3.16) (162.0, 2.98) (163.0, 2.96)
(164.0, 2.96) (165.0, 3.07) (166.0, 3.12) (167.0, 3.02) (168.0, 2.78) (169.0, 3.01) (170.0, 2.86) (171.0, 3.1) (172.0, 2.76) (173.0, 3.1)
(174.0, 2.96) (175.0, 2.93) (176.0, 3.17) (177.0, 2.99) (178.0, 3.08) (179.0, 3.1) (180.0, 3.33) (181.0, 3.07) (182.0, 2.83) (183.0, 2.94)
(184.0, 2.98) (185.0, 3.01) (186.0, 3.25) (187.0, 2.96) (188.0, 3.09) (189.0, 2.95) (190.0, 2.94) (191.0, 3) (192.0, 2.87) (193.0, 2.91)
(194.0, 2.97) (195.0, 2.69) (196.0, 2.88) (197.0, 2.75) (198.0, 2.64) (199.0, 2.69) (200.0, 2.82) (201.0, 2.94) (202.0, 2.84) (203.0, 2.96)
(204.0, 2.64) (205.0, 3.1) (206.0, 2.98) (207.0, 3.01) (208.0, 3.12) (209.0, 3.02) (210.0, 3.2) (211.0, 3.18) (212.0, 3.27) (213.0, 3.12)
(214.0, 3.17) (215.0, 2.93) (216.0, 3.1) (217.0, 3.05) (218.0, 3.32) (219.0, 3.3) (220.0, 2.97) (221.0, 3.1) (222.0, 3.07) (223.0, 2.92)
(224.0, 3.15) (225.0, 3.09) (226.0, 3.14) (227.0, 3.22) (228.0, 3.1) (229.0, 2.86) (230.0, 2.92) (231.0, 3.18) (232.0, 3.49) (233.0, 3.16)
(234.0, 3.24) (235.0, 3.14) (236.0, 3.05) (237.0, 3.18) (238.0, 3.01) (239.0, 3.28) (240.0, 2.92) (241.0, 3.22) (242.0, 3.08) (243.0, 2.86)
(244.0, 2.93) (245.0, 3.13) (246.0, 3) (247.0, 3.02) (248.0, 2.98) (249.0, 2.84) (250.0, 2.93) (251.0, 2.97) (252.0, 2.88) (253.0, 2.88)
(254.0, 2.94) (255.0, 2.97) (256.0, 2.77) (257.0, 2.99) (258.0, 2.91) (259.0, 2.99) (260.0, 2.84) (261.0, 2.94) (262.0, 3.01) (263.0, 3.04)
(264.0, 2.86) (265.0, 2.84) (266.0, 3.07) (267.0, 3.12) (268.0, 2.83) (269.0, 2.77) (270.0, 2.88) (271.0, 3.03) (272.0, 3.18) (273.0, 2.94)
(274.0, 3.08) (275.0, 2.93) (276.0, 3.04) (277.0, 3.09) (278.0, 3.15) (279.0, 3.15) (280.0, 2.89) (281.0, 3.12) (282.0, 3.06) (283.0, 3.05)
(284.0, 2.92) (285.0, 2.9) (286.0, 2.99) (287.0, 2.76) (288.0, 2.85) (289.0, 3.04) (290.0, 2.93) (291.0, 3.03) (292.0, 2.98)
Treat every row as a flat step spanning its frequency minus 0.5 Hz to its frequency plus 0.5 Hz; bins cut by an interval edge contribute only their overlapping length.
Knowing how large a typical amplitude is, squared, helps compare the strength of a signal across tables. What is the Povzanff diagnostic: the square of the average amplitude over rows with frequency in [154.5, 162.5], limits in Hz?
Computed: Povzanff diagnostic 9.4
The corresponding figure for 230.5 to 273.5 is 9.0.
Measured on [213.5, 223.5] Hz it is 9.6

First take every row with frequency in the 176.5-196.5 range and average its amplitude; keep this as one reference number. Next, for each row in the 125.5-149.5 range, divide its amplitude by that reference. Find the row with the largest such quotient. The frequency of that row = 126.0 Hz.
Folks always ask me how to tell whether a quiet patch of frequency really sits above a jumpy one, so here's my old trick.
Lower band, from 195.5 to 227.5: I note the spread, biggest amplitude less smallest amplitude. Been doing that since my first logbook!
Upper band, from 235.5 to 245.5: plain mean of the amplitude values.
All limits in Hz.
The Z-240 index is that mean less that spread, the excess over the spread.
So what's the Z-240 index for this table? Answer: 2.39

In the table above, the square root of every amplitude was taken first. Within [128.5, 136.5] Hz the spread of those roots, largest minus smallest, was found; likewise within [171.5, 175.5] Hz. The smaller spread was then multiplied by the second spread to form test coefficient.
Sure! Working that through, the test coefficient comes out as 0.009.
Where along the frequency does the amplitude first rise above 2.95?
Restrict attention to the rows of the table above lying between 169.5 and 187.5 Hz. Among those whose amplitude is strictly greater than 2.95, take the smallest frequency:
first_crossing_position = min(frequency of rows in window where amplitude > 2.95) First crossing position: 171.0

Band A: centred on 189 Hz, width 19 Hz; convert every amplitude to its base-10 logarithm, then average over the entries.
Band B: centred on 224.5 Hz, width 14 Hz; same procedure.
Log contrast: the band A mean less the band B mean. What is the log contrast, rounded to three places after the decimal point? -0.021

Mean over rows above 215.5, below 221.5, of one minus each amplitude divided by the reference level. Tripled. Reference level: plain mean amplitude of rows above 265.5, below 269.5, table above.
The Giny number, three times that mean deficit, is -0.20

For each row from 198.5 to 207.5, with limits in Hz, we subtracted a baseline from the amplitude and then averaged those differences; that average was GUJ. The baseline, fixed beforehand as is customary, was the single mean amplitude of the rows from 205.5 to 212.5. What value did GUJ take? -0.22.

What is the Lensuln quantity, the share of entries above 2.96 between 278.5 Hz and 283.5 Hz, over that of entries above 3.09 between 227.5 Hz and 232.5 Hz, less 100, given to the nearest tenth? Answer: -98.7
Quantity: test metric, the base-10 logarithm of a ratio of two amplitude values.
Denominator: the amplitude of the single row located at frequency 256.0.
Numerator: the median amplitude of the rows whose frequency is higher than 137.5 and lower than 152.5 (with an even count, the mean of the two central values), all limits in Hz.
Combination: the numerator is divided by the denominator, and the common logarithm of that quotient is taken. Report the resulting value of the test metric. 0.07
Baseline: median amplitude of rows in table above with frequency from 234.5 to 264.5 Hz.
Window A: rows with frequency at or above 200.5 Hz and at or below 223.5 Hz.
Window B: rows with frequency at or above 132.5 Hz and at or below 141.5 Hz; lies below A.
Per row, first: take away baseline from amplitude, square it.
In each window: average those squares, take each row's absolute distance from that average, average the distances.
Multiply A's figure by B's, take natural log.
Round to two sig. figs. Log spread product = -6.5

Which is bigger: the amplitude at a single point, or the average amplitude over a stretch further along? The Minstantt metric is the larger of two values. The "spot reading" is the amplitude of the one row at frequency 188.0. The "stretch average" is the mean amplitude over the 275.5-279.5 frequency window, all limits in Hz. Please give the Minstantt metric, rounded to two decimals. 3.11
